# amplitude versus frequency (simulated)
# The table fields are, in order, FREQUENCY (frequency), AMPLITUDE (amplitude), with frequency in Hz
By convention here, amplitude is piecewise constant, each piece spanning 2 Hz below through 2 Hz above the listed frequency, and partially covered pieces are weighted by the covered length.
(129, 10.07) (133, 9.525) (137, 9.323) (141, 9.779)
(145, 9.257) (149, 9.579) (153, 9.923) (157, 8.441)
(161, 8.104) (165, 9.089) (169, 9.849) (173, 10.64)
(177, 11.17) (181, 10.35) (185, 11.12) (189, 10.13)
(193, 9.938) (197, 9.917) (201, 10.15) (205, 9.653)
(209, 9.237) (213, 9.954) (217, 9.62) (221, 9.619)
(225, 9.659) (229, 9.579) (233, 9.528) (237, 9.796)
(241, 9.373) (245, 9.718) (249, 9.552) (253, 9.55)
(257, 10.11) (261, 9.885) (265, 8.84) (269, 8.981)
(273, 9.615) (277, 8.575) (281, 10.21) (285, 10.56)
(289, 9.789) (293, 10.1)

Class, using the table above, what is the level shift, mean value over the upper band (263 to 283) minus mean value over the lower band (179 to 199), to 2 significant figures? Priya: -1.0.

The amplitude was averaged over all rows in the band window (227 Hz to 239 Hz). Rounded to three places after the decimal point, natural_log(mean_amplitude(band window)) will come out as 2.265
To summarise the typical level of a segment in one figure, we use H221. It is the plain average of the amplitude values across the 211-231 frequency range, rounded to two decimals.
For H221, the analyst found 9.69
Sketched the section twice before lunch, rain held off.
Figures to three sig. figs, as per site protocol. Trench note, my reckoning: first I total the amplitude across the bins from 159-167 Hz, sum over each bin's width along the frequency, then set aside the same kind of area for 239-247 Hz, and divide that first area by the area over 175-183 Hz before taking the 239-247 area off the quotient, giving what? -75.6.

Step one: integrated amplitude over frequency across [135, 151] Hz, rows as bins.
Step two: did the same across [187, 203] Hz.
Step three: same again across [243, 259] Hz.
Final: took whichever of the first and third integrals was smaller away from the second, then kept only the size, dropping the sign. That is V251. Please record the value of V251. 9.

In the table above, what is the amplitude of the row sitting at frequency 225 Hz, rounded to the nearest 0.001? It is 9.659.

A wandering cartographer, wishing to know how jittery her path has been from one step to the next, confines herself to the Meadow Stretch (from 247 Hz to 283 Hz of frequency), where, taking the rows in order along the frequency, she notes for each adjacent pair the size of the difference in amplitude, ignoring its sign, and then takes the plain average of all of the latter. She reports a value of 0.66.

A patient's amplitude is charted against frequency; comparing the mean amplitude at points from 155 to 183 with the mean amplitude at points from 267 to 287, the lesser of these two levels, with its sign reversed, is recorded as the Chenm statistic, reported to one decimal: -9.6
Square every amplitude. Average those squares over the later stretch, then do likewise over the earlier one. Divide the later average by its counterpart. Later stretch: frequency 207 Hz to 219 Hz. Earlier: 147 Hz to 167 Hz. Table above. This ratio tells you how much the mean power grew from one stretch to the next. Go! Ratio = 1.13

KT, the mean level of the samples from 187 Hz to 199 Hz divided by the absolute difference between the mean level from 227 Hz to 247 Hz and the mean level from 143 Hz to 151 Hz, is 55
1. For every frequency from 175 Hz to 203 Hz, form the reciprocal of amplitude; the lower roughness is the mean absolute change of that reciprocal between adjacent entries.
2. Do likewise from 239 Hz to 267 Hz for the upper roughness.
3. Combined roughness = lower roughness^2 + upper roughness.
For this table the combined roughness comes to 0.0043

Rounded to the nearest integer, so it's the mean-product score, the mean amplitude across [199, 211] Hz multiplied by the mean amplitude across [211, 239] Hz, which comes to 94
